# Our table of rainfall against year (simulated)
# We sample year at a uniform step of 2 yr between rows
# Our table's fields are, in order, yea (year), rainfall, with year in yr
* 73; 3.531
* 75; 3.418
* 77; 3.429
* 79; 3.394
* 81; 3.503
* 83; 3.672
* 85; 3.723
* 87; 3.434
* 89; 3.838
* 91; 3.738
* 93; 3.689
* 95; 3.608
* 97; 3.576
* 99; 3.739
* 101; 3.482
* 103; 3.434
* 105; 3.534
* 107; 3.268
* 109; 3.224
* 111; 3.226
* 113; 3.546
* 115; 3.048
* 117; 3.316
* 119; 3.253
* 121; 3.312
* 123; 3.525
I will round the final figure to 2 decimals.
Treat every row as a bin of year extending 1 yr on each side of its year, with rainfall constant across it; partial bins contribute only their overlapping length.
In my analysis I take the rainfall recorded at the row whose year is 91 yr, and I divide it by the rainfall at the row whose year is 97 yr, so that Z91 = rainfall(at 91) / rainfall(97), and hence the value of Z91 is 1.05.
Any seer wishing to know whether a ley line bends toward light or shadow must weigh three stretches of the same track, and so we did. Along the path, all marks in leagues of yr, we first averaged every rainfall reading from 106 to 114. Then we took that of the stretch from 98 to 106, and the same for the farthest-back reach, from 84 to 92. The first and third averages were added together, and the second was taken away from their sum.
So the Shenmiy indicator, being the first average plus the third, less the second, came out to 3.45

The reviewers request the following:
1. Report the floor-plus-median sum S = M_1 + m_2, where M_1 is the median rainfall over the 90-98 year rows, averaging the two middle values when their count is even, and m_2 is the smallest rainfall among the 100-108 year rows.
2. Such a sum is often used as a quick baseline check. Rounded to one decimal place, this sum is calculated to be 6.9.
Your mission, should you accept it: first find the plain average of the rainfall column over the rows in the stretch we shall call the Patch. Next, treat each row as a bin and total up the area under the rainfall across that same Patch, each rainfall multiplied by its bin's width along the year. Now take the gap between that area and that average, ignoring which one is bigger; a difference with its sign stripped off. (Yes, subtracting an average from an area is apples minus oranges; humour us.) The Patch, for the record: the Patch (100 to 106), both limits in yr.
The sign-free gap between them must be 17.4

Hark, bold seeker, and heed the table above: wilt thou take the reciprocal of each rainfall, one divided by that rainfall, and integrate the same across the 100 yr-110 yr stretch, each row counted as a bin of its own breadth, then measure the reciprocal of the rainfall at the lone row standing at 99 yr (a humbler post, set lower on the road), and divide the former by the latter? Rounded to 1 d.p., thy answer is 11.0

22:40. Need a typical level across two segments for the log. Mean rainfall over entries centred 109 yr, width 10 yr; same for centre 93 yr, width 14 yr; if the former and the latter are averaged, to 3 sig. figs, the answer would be 3.51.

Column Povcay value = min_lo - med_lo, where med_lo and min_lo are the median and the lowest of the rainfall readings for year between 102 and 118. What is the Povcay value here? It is -0.24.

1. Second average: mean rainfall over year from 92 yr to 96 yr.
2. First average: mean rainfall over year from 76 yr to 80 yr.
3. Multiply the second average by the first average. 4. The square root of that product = 3.53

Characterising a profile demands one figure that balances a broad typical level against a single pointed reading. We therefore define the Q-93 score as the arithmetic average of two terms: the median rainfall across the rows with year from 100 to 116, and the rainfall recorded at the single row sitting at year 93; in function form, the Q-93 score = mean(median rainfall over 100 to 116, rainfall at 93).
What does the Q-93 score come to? 3.52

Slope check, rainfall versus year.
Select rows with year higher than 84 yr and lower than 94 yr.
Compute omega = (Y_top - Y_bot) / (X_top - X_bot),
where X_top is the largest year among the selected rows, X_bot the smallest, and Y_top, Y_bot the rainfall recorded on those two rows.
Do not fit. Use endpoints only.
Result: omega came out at -0.004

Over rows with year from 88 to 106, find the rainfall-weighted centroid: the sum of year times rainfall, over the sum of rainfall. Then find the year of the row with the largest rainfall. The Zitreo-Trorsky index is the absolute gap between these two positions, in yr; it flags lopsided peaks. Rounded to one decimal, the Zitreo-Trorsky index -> 7.9 yr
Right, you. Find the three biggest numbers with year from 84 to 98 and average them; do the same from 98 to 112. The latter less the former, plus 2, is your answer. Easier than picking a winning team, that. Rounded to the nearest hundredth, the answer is 1.82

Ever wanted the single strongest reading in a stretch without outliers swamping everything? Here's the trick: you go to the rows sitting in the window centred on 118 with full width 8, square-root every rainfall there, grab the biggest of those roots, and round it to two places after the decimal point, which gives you 1.82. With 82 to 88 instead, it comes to 1.93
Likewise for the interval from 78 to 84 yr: 1.92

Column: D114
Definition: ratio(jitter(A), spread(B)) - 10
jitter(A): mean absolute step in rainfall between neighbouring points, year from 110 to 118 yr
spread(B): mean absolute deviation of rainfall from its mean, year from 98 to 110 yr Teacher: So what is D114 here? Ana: -7.4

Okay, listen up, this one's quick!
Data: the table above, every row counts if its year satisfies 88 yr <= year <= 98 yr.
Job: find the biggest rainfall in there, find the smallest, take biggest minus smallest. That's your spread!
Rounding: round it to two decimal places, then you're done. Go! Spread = 0.26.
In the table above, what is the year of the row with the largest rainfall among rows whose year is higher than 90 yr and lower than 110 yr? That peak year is 99 yr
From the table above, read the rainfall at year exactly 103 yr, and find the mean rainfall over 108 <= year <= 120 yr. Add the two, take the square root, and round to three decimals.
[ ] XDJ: 2.589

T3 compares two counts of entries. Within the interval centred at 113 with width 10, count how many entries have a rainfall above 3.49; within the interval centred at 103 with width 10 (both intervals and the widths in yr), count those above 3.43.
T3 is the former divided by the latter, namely 0.25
